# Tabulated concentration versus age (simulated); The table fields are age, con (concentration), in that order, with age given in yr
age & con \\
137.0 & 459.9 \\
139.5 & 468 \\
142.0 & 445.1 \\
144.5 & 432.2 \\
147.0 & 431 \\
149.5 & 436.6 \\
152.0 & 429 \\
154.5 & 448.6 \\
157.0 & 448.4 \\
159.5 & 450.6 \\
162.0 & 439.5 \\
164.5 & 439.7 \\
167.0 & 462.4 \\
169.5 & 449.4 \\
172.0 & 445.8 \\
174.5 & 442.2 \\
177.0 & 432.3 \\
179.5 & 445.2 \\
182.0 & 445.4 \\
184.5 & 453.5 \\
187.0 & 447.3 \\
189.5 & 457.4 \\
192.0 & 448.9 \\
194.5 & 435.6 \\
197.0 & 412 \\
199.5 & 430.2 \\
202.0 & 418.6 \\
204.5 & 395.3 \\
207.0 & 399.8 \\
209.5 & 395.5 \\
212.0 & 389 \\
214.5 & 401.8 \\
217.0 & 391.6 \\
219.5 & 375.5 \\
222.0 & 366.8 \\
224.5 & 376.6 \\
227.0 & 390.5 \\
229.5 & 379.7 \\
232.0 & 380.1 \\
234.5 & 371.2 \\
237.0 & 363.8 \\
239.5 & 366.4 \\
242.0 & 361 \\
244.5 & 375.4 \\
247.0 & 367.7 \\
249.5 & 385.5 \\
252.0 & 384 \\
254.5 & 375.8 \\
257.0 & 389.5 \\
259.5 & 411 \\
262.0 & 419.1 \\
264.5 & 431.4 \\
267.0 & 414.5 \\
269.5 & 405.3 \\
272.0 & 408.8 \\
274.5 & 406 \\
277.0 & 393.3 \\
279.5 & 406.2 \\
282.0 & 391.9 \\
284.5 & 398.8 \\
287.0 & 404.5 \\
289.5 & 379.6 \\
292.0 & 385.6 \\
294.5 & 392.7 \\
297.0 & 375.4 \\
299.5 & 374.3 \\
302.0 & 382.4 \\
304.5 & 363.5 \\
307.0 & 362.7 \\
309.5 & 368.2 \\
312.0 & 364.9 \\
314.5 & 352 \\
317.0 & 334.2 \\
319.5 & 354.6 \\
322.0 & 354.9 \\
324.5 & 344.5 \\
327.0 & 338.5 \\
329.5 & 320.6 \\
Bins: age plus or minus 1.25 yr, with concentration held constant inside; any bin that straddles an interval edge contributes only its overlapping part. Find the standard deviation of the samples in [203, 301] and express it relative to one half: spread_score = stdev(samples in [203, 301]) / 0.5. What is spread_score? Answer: 33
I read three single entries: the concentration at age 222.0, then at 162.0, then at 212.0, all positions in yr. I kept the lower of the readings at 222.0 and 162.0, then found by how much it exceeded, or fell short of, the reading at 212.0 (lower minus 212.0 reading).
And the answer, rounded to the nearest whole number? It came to -22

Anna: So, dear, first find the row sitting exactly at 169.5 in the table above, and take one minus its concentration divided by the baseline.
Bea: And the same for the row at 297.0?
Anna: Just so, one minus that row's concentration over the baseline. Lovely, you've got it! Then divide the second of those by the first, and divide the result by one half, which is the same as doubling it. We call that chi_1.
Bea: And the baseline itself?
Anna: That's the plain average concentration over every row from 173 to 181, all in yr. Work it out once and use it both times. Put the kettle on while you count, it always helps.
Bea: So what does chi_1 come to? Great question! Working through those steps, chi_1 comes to -14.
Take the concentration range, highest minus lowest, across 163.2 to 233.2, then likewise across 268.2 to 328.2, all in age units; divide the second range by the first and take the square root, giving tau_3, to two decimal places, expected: 0.88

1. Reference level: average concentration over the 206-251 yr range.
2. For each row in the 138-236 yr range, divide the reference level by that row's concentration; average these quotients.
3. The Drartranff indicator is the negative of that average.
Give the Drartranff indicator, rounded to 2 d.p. -0.90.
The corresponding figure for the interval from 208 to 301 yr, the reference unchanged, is -0.98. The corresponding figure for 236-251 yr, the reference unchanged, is -1.03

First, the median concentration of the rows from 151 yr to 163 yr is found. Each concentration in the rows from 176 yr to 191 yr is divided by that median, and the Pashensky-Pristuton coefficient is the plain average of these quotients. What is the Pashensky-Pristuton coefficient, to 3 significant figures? 0.997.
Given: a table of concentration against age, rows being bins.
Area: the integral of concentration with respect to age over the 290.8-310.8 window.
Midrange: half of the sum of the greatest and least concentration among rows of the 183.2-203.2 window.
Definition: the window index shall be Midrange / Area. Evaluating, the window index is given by 0.0579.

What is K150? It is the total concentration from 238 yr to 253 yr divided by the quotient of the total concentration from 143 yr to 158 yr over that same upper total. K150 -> 1911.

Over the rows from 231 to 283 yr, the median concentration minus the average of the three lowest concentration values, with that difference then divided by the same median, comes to 0.07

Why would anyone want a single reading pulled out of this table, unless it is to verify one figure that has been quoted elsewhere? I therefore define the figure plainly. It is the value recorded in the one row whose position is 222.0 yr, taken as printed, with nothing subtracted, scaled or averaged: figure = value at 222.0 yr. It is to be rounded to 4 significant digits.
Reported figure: 366.8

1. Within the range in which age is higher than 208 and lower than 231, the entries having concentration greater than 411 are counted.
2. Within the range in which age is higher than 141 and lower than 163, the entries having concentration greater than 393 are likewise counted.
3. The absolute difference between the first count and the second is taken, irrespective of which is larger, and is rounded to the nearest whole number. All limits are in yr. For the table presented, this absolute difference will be 9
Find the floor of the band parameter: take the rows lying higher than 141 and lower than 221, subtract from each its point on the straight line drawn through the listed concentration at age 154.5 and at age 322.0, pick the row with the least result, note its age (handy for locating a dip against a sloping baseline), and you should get 219.5 yr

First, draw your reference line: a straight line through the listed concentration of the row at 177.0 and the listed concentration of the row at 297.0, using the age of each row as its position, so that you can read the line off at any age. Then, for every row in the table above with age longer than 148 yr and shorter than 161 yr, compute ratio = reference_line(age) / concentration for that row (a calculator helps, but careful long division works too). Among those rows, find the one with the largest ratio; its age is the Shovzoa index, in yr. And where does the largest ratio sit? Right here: 152.0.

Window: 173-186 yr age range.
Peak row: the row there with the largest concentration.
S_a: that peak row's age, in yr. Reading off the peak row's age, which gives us 184.5 yr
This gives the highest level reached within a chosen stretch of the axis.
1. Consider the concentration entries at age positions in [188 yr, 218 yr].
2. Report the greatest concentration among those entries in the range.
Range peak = 457.4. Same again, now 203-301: 431.4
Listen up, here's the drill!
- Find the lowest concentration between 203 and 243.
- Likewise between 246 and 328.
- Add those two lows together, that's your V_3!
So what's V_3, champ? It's 695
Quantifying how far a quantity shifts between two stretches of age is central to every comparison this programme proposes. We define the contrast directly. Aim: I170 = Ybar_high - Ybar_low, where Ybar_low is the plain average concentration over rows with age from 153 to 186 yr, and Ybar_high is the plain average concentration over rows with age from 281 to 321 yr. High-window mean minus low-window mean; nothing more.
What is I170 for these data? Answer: -72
